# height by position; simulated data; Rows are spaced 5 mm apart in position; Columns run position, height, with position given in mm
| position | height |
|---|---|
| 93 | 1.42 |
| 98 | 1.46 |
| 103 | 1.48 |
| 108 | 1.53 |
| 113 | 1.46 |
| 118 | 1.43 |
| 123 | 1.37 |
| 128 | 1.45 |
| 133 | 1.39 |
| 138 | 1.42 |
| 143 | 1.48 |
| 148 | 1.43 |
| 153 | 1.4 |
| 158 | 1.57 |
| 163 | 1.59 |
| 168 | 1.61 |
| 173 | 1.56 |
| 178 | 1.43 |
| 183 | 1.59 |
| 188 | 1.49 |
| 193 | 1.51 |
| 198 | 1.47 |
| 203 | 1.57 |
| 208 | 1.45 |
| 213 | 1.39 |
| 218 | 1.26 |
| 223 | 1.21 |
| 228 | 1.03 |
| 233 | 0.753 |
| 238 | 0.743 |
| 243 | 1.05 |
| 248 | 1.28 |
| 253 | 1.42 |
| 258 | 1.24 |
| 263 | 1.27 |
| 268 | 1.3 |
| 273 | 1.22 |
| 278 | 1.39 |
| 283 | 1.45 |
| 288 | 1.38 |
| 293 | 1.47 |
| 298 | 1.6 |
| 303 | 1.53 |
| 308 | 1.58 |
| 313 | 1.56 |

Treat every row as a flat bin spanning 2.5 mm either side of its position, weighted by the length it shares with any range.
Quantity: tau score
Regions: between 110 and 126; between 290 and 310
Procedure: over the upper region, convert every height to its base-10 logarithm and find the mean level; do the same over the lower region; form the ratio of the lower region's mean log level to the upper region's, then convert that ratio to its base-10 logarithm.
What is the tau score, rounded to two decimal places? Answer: -0.09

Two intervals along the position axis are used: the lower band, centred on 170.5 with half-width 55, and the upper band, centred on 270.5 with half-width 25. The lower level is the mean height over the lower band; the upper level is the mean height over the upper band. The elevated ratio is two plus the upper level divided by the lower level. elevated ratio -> 2.92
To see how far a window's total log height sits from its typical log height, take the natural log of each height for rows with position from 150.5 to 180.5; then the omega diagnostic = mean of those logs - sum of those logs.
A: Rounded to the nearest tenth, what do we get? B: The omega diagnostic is -2.1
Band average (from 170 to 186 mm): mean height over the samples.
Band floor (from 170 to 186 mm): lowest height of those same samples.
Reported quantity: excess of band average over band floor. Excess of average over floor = 0.10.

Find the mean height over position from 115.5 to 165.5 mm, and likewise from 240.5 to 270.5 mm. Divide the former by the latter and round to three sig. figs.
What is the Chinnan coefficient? 1.15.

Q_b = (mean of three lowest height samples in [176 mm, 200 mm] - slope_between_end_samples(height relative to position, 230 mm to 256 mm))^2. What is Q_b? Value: 2.04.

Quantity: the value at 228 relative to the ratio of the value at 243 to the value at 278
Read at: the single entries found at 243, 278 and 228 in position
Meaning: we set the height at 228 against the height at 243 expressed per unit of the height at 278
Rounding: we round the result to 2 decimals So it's 1.36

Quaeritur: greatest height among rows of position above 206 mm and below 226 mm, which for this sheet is 1.45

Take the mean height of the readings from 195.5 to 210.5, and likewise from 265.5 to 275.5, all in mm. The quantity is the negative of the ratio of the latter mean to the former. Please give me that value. -0.84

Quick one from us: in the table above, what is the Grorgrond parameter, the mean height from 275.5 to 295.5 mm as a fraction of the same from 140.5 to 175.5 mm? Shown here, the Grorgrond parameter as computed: 0.94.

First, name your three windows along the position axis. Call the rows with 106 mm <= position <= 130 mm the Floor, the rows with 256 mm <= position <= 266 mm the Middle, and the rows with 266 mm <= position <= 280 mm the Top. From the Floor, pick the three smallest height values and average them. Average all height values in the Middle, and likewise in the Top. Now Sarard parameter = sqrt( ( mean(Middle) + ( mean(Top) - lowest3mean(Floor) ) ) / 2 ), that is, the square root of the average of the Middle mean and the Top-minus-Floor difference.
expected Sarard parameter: 0.76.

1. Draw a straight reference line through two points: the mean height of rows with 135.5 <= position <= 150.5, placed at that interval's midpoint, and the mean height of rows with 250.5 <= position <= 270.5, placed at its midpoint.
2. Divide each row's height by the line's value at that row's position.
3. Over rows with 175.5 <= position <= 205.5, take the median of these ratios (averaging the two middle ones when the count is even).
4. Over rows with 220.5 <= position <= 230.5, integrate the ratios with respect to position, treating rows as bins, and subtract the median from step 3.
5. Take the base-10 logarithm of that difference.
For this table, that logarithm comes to 0.86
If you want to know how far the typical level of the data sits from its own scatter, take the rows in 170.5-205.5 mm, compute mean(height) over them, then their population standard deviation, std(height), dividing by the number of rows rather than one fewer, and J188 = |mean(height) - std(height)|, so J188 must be 1.46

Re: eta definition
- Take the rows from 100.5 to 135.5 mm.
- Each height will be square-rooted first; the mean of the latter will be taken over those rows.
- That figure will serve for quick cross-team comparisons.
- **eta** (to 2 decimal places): 1.20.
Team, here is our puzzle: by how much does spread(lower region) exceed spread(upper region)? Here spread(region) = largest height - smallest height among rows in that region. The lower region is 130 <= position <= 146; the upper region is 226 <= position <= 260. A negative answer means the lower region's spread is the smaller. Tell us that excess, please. -0.59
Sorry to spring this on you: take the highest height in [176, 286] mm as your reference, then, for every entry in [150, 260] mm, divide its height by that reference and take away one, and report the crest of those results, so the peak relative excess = 0.013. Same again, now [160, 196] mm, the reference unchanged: 0.013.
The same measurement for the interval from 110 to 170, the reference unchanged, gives 0.013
